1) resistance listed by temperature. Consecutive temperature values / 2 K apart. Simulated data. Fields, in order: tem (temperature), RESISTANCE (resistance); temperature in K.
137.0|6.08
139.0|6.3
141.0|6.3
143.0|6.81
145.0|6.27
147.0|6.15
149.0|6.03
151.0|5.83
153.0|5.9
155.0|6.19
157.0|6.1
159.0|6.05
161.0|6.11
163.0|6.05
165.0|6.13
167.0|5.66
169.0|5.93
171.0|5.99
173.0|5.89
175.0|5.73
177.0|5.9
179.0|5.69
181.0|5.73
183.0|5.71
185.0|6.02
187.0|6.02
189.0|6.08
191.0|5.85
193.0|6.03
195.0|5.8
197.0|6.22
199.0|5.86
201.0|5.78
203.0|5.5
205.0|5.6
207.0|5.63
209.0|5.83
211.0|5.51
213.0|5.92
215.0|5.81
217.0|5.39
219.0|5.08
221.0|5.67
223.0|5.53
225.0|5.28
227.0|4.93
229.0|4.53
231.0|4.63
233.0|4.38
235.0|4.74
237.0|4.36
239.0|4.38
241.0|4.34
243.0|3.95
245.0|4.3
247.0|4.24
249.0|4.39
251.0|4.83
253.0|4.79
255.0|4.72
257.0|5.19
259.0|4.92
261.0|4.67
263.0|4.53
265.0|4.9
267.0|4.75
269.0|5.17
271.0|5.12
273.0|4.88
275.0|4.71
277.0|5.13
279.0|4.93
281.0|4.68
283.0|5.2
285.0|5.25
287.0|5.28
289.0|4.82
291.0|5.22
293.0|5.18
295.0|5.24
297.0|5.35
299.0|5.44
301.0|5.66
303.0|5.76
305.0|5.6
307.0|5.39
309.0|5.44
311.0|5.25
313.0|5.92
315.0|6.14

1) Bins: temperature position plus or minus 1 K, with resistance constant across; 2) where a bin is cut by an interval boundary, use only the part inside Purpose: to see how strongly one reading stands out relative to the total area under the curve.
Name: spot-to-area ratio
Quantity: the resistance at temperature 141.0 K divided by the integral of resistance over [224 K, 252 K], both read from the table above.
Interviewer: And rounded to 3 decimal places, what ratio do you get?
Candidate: 0.050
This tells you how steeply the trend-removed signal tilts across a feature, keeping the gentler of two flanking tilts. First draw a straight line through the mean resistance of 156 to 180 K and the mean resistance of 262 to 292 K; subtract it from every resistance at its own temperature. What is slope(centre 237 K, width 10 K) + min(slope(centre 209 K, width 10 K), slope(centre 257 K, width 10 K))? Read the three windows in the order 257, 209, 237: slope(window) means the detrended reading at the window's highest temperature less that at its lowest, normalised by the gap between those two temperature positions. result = -0.002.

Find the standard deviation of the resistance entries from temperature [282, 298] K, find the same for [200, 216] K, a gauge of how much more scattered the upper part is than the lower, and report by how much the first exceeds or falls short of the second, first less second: 0.00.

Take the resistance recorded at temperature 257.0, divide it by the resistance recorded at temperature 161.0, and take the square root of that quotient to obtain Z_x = 0.922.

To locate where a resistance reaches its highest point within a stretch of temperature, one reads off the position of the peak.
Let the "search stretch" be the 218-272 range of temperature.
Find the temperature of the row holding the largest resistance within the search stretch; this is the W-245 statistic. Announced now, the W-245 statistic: 221.0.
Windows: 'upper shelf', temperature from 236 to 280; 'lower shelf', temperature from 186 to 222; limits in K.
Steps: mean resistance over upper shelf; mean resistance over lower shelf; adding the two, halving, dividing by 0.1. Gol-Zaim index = 52.2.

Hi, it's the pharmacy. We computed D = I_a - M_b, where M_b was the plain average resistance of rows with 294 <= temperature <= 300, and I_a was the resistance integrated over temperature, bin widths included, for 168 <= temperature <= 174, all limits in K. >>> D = 30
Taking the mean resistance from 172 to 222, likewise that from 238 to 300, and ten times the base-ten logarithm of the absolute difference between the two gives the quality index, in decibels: 0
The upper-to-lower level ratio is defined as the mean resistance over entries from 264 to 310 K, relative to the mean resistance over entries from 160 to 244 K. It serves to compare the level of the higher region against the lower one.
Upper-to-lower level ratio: 0.94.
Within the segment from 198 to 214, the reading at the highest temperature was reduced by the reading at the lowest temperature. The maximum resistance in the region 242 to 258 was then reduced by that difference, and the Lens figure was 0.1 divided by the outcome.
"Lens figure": 0.0195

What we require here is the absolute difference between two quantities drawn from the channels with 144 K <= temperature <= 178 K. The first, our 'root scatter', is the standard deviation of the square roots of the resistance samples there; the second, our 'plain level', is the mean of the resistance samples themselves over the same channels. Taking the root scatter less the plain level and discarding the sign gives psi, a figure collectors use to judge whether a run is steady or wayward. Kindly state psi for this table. 5.96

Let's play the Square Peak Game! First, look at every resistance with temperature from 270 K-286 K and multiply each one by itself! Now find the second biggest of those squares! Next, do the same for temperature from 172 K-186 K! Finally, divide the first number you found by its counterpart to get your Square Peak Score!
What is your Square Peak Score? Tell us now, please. 0.78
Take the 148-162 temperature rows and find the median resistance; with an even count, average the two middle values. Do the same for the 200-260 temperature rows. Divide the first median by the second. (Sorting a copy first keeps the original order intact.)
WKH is 1.23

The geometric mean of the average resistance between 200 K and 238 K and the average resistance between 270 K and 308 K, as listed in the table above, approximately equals 5.24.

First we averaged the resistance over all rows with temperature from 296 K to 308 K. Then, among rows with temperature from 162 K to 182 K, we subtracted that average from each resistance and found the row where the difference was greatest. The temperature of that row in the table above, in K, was 165.0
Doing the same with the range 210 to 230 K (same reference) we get 213.0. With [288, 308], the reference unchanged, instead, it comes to 303.0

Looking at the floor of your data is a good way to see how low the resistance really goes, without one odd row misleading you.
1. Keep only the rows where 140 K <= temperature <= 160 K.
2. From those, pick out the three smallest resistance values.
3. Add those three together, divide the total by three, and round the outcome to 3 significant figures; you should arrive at 5.92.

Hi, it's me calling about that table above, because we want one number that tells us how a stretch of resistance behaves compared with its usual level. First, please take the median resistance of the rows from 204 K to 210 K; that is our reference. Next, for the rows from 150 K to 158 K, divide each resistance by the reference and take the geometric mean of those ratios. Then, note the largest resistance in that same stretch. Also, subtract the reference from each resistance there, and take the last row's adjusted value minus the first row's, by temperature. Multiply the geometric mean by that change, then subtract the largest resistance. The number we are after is -5.9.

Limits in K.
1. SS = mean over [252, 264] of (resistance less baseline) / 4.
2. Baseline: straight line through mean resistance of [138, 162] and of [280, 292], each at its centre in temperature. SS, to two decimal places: -0.12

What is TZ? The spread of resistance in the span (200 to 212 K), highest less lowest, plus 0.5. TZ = 0.8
